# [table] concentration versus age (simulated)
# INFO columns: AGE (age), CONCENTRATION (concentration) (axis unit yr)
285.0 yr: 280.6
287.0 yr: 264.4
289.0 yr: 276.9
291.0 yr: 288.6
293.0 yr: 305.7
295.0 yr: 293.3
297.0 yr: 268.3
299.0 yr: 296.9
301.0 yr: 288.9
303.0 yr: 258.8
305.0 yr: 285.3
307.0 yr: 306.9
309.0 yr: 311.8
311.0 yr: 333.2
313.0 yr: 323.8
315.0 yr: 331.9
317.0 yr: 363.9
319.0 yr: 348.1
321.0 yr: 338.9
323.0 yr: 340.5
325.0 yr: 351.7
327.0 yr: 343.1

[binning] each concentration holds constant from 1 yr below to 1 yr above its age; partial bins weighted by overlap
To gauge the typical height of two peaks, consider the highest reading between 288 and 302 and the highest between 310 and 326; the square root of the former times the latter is 334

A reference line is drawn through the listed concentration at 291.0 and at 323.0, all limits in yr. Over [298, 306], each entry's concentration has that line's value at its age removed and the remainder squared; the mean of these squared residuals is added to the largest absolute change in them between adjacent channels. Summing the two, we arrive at 3018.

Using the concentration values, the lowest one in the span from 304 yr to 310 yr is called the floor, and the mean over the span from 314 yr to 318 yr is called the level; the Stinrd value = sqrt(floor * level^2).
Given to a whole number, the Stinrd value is 5876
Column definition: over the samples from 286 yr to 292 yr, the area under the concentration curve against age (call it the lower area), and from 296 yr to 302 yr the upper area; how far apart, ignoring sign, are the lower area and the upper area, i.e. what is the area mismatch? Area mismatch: 48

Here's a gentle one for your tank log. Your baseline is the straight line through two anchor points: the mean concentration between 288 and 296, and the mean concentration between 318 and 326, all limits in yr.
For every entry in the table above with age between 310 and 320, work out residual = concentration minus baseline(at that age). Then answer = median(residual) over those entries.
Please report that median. 8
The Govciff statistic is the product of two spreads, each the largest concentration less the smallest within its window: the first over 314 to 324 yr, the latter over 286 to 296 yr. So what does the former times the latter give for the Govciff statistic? 1322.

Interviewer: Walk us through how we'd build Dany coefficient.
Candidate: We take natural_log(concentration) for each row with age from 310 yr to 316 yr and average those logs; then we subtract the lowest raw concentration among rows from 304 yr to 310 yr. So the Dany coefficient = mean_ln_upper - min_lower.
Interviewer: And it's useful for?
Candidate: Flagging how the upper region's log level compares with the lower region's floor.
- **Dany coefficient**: -280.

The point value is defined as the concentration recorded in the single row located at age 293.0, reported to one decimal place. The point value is 305.7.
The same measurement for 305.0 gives 285.3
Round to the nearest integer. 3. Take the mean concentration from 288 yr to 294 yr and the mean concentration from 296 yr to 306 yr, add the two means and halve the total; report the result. 285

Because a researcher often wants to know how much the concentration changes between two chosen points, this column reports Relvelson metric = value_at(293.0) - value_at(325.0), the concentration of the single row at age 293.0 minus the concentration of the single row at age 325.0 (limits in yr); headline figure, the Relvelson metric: -46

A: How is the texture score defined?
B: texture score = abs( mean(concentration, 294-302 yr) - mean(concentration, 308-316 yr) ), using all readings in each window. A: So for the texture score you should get 38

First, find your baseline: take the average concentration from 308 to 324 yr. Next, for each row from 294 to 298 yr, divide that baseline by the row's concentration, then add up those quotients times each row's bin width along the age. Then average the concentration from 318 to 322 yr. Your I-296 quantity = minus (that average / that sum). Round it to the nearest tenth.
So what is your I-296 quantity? -71.5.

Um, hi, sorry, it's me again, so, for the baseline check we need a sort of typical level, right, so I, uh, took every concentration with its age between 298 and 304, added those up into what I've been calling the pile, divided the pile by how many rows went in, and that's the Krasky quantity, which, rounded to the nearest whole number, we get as 282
